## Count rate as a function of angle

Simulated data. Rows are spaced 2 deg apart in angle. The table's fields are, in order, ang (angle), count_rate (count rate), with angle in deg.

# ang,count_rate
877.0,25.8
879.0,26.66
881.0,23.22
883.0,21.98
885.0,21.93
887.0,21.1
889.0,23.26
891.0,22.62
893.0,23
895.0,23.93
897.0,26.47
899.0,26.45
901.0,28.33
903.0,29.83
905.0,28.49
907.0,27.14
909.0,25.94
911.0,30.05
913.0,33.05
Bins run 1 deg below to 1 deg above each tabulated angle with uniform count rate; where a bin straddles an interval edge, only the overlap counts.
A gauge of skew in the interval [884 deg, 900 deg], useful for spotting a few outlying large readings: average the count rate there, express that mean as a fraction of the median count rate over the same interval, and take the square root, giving 1.01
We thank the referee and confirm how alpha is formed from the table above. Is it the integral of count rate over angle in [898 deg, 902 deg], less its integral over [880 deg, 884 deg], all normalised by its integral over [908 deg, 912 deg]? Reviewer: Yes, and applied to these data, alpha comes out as 0.17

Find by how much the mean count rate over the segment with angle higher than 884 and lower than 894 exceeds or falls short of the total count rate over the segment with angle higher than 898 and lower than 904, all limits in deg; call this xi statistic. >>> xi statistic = -62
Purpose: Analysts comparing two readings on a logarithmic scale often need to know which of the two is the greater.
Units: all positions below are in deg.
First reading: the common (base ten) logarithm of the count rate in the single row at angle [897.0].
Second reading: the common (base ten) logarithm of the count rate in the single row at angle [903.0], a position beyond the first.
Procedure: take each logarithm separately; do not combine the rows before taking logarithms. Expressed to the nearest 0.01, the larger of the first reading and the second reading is 1.47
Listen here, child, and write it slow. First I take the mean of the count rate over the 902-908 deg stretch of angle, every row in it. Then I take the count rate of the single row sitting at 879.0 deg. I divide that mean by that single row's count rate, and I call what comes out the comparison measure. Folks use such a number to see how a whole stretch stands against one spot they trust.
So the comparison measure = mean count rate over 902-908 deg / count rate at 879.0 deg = 1.07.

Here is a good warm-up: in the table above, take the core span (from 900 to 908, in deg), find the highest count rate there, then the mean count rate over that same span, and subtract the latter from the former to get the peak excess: 1.4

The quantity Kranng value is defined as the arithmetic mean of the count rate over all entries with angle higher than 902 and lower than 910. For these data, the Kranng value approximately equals 28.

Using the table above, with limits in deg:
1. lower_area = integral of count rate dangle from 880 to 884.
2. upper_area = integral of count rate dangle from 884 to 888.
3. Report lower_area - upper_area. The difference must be 4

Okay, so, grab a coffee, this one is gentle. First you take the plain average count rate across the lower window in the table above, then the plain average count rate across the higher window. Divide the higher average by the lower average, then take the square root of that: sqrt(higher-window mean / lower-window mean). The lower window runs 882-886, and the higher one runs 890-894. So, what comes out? 1.02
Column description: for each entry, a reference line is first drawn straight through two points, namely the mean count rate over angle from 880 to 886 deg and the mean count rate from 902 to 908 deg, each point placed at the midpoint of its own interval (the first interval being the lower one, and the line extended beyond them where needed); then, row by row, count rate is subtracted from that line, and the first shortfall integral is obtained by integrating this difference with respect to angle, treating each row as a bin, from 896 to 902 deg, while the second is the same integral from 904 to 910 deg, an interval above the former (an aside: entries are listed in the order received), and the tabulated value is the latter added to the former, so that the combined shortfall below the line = 9.5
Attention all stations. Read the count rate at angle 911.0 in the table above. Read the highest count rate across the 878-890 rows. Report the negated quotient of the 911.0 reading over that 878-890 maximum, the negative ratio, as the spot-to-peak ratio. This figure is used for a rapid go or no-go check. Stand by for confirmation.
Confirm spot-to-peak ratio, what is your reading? -1.13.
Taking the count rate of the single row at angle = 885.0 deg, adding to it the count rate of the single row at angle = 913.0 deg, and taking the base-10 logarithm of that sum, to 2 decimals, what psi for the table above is 1.74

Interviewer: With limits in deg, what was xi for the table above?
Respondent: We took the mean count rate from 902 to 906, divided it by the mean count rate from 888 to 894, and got 1.27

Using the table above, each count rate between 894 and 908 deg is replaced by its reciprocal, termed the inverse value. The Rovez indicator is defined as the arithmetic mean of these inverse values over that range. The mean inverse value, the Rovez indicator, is 0.037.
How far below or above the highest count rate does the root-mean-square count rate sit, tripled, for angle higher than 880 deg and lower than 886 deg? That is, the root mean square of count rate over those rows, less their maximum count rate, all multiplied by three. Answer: -2.5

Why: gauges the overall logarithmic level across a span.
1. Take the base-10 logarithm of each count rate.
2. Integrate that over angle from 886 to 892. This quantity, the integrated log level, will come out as 8.09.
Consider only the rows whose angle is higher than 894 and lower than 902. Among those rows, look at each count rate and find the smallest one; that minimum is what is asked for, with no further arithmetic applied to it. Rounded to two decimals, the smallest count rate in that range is 23.93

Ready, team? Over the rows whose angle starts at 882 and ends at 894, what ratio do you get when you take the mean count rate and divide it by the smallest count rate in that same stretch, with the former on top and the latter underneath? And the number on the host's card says 1.06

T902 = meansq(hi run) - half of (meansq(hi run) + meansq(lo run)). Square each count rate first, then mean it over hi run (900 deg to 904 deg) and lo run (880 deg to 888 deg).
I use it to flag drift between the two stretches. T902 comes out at 180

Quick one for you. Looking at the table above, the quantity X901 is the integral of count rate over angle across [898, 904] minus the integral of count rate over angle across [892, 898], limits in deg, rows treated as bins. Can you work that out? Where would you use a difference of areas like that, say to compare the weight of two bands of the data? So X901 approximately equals 22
